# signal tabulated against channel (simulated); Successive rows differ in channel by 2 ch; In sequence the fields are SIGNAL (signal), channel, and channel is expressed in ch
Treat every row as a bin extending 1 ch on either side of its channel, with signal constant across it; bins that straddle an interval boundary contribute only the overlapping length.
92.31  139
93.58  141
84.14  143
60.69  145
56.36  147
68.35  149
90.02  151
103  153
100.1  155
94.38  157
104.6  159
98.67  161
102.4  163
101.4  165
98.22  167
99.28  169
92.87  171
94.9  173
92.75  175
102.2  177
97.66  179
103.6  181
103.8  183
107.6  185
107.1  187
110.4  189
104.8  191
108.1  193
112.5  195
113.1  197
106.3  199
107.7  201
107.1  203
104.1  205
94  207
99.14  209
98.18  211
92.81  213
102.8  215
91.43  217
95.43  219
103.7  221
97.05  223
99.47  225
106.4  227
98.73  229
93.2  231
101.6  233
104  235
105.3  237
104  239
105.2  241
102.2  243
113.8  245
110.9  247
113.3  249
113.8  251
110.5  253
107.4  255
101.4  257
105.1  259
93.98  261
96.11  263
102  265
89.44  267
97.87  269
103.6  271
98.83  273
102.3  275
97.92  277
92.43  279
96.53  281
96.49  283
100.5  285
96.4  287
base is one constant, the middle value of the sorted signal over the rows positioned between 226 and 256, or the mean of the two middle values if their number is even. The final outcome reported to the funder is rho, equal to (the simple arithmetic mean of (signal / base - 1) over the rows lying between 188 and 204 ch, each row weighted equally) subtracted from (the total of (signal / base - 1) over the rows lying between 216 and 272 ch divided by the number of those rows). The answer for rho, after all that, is -0.060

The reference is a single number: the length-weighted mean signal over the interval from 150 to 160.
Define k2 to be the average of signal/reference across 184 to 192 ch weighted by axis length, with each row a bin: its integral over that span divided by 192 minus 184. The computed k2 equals 1.09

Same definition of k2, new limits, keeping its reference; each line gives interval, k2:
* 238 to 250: 1.10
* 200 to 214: 1.02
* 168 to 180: 0.98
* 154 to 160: 1.01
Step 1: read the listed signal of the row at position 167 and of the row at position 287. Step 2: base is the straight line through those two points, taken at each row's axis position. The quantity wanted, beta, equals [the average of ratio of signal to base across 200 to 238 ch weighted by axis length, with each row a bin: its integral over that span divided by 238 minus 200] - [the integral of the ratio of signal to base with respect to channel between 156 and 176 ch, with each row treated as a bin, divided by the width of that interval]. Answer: 0.03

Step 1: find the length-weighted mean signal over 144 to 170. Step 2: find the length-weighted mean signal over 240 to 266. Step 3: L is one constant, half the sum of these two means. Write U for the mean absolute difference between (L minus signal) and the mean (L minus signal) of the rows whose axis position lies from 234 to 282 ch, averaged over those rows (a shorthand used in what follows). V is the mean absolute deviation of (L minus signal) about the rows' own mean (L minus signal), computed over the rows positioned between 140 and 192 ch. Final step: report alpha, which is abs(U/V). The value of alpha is 0.55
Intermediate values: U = 5.2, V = 9.5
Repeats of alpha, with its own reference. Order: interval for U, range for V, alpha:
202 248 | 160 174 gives 1.87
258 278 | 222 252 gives 0.75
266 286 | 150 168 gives 0.90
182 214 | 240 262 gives 0.92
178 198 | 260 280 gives 0.99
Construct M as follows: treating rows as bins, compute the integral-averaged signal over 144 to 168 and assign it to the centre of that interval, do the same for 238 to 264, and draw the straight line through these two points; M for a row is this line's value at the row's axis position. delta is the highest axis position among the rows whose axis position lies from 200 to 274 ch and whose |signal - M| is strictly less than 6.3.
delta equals 271 ch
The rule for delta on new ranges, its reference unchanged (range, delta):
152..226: 225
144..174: 173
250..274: 271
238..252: 247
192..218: 215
